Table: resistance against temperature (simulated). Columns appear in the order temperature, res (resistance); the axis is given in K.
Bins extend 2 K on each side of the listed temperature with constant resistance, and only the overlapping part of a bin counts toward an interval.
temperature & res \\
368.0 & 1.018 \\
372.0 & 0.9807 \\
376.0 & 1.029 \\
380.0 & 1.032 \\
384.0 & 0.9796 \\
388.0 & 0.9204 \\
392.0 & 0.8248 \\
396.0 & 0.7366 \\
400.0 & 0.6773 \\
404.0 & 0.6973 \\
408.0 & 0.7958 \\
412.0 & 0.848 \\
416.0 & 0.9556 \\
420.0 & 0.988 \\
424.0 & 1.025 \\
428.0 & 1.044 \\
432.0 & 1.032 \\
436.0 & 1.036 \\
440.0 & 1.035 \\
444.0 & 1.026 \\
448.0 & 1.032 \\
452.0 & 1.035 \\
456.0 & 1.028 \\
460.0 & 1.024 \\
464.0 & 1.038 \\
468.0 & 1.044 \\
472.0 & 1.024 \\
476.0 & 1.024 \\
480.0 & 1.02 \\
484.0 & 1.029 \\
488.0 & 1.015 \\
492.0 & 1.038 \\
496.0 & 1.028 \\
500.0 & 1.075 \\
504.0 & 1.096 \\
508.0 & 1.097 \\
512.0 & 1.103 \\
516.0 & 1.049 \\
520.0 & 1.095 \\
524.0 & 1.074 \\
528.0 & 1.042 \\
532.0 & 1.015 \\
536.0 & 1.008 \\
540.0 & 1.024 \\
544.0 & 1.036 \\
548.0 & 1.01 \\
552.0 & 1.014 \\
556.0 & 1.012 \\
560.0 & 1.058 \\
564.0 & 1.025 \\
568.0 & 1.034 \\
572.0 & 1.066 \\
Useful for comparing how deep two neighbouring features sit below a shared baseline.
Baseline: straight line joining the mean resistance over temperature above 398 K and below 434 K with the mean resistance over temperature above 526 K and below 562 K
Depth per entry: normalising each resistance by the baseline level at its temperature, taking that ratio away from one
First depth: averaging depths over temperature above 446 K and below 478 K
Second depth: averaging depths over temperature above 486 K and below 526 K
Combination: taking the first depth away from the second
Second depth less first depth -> 0.013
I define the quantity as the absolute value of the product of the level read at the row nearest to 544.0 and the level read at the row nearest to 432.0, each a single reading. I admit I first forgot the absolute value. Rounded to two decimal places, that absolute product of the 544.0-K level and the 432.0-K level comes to 1.07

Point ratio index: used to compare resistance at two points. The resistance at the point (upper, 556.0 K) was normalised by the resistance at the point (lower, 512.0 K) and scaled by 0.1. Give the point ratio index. 0.092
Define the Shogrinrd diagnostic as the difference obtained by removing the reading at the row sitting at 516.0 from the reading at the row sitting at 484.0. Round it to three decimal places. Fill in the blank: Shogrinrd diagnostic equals -0.020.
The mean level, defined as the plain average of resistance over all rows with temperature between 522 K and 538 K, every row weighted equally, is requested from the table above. 1.03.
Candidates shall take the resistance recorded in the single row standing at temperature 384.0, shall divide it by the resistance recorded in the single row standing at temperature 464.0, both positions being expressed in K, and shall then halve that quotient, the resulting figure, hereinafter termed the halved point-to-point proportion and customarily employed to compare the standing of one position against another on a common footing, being 0.472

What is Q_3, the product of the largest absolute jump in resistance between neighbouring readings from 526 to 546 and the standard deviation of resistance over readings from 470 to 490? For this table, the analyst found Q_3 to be 0.0001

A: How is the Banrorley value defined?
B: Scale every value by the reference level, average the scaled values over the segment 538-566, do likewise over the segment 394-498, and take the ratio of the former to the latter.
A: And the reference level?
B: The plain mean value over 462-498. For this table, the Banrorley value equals 1.05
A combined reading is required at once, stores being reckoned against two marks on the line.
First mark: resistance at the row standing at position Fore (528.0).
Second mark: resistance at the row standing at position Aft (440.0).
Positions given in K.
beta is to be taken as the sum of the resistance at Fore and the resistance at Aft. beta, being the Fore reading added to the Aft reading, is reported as 2.08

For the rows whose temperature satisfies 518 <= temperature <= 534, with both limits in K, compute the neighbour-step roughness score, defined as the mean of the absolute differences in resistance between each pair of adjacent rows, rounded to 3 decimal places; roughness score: 0.027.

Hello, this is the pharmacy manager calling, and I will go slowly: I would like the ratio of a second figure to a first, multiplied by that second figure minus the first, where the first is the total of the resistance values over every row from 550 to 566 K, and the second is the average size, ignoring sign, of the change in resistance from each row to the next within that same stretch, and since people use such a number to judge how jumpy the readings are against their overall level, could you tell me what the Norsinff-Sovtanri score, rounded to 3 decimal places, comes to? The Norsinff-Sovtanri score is -0.027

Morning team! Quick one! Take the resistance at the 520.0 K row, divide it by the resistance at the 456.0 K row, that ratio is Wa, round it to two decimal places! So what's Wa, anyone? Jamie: 1.07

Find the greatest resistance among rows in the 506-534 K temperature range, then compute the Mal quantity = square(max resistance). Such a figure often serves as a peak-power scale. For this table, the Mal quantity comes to 1.22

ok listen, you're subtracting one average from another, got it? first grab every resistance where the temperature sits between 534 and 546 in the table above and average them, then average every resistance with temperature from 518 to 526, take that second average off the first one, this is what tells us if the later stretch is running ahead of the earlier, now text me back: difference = -0.06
